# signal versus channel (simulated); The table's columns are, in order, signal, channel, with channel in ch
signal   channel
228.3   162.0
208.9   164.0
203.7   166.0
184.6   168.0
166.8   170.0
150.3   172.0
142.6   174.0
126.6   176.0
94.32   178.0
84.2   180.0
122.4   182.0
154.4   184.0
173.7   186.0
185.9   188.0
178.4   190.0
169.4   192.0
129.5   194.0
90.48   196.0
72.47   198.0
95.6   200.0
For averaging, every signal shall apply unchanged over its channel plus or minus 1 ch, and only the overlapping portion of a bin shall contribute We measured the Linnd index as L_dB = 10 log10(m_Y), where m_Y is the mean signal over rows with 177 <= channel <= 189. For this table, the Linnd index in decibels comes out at 21.3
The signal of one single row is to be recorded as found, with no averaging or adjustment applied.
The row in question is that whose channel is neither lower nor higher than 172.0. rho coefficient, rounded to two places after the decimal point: 150.30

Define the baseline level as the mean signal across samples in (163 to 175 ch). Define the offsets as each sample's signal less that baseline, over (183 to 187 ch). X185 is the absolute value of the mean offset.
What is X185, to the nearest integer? 12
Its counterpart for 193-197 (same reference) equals 66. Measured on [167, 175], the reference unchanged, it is 15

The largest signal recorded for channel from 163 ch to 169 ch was 208.9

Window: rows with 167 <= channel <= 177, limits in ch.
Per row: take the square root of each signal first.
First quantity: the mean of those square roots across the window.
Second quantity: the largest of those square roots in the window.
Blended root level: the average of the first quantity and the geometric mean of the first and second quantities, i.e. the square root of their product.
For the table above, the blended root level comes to 12.7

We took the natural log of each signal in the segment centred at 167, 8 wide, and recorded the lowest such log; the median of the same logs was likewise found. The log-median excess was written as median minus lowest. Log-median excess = 0.15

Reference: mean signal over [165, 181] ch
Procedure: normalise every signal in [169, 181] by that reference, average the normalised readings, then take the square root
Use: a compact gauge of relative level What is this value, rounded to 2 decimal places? 0.94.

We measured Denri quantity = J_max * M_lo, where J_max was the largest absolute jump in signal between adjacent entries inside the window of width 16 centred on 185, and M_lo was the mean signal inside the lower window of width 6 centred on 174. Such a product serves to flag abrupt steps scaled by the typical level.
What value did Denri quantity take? 5342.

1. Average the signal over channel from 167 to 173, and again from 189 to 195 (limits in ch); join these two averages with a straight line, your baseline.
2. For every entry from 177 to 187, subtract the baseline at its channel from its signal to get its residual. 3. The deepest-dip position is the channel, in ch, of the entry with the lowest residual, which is 180.0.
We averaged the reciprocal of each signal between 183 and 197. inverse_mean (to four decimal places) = 0.0068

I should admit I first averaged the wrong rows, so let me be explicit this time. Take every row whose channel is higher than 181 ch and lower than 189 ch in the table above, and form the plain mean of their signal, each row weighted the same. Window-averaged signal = 159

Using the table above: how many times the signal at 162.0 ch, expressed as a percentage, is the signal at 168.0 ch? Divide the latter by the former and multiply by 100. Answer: 81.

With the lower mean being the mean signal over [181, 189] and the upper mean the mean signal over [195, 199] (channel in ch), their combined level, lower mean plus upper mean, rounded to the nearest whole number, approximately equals 241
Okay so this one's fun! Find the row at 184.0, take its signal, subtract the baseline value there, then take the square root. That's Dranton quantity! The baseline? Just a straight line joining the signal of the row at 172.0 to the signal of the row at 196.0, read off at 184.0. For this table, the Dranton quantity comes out 5.8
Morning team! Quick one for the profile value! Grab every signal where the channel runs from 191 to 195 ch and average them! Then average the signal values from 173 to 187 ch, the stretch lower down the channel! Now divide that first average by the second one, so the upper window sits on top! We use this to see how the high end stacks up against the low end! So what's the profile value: 1.2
